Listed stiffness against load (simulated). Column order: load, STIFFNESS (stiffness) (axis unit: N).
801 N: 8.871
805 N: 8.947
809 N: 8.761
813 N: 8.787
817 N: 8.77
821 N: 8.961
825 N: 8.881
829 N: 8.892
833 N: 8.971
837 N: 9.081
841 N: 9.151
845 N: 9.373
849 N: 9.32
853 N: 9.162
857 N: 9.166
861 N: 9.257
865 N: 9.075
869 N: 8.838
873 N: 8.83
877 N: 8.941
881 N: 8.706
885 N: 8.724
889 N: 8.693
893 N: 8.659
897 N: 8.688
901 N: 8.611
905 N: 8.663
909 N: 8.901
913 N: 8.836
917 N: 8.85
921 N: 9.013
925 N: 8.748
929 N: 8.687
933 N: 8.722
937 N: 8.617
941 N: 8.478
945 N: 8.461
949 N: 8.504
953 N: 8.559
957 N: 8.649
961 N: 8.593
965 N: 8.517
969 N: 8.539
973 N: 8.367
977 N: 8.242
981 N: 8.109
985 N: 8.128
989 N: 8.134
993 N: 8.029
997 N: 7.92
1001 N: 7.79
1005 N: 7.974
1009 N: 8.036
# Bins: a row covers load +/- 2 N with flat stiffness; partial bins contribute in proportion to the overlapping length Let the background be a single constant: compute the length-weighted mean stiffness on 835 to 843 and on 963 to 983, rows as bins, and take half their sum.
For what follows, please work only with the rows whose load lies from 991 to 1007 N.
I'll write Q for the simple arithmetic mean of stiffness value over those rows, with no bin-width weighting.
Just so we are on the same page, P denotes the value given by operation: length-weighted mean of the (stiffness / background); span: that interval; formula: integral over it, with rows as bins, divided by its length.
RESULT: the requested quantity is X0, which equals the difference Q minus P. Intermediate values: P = 0.91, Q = 7.9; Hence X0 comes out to 7.0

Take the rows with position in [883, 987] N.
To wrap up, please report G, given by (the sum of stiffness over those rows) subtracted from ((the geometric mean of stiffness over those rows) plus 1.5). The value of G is -213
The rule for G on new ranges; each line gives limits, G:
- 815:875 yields -125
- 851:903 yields -105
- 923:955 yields -59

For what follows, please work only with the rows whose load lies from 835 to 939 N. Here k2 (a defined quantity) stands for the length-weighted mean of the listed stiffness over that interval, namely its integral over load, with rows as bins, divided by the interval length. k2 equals 8.9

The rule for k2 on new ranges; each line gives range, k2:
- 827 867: 9.1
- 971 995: 8.2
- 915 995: 8.5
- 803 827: 8.9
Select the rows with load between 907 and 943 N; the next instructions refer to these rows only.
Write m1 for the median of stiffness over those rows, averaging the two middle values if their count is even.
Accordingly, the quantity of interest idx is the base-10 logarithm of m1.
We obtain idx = 0.942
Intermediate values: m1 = 8.75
